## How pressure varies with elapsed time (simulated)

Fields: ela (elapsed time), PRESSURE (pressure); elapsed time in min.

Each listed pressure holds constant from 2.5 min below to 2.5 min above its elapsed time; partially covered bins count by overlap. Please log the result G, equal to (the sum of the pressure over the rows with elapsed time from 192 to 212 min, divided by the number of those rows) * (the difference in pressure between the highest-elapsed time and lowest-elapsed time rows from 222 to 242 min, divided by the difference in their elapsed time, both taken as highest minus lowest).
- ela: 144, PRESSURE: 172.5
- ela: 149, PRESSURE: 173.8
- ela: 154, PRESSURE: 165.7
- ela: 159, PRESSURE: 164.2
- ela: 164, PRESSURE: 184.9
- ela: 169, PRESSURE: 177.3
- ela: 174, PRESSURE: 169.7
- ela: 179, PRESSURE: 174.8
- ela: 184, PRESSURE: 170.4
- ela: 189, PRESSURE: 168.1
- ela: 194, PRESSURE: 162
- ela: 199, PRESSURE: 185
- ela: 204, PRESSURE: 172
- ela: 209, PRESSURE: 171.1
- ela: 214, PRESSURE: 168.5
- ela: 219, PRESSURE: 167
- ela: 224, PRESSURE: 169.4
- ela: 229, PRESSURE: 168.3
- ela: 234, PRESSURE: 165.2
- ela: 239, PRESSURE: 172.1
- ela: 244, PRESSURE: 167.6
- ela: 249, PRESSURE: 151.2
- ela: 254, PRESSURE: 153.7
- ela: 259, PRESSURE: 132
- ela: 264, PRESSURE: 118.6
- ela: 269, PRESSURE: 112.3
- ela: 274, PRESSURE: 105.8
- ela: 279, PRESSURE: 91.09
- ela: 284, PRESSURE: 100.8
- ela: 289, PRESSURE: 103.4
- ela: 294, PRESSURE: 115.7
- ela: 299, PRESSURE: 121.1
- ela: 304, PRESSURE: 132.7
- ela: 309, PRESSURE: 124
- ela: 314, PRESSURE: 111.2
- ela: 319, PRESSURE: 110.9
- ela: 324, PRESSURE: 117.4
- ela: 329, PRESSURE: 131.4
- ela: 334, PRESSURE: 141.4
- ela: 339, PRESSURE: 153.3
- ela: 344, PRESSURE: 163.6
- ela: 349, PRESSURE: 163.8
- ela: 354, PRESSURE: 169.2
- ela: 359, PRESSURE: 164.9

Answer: 31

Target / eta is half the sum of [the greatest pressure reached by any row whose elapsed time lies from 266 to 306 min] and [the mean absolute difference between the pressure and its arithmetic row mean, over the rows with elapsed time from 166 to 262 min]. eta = 70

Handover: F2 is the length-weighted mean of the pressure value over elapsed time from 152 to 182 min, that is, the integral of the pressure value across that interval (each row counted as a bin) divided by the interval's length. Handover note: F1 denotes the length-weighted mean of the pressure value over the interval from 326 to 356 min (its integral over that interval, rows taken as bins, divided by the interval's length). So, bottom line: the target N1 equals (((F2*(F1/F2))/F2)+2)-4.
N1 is -1.1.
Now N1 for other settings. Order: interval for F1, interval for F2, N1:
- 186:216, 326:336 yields -0.7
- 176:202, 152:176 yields -1.0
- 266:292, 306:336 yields -1.2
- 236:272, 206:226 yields -1.2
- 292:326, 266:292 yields -0.8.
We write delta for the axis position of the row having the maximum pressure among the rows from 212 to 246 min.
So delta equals 239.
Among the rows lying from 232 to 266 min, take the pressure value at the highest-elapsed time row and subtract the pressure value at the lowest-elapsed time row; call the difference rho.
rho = -47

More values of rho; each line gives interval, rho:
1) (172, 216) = -1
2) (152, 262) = -34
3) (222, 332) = -38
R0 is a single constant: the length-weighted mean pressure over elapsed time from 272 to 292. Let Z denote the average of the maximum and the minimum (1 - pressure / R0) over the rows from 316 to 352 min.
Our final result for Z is -0.37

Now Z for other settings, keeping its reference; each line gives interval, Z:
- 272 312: -0.11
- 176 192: -0.71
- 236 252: -0.61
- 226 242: -0.68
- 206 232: -0.68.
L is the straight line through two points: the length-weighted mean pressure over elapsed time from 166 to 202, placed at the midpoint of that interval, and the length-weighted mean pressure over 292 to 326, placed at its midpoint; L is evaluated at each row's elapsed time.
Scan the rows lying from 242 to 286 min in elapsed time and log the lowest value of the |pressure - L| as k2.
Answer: 6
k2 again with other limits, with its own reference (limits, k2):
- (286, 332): 2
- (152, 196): 0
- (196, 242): 8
